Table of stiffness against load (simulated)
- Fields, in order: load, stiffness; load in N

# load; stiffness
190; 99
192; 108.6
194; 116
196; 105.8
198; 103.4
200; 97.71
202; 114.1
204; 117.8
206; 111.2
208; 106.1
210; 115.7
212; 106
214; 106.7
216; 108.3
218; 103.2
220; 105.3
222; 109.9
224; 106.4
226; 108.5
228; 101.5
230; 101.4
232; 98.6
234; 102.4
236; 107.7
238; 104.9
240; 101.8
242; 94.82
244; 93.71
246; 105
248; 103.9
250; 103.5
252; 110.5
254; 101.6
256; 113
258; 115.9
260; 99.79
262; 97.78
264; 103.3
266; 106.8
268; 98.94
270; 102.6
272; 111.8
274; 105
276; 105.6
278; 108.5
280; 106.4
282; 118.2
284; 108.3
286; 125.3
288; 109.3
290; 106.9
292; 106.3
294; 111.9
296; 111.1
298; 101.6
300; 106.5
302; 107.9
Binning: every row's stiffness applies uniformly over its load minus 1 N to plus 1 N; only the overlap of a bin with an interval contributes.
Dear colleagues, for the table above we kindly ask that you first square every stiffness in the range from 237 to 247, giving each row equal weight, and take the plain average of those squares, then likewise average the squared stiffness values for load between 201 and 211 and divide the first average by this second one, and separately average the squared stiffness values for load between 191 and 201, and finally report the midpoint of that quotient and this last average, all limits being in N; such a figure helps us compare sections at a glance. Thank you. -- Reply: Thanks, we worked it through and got 5669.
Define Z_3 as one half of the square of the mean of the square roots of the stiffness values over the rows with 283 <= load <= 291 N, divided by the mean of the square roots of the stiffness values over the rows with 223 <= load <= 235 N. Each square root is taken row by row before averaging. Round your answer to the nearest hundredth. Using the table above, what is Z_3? 5.53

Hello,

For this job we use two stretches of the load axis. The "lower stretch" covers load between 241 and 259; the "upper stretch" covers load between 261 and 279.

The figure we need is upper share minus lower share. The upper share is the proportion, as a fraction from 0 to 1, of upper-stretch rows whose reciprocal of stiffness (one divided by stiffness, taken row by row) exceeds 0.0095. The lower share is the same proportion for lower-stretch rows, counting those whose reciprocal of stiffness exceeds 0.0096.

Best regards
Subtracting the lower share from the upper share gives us 0.00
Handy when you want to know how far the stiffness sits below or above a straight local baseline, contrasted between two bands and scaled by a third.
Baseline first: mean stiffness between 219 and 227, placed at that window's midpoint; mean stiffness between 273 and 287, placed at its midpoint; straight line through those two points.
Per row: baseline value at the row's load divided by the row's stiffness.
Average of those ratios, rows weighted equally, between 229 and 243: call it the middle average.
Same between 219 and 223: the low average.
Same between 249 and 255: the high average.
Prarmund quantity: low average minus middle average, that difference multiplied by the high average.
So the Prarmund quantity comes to -0.071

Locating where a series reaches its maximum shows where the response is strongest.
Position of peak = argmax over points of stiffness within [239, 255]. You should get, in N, 252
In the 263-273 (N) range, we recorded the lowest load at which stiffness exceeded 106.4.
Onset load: 266 N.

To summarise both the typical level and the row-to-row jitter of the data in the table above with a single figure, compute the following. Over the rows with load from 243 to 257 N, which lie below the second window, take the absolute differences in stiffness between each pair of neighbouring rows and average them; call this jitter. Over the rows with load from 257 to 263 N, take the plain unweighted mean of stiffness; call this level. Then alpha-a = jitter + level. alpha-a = 111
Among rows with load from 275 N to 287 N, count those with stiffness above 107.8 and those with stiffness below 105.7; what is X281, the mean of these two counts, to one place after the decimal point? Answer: 2.5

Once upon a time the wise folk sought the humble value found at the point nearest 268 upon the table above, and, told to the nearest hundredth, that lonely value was 98.94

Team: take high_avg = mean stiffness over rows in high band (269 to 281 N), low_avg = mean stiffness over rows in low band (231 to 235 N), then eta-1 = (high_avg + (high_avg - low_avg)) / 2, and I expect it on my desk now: 56.4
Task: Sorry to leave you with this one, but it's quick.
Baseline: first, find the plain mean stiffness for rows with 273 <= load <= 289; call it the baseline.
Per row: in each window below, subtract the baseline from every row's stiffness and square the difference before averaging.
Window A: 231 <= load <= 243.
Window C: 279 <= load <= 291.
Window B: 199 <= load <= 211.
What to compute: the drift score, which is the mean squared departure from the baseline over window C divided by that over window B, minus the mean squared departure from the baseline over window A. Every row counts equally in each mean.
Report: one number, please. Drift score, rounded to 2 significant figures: -99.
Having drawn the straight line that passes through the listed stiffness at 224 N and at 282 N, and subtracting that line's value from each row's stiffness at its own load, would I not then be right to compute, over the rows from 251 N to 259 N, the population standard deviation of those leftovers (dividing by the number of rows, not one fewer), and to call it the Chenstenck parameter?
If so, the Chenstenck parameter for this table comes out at 5.1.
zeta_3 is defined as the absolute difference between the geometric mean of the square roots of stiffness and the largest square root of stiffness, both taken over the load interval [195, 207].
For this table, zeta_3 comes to 0.46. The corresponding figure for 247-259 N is 0.38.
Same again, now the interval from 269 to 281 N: 0.25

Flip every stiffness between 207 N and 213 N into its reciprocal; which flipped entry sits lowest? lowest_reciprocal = 0.0086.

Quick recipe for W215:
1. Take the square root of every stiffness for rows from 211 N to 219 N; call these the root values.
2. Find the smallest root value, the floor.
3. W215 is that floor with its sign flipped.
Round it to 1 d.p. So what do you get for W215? -10.2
